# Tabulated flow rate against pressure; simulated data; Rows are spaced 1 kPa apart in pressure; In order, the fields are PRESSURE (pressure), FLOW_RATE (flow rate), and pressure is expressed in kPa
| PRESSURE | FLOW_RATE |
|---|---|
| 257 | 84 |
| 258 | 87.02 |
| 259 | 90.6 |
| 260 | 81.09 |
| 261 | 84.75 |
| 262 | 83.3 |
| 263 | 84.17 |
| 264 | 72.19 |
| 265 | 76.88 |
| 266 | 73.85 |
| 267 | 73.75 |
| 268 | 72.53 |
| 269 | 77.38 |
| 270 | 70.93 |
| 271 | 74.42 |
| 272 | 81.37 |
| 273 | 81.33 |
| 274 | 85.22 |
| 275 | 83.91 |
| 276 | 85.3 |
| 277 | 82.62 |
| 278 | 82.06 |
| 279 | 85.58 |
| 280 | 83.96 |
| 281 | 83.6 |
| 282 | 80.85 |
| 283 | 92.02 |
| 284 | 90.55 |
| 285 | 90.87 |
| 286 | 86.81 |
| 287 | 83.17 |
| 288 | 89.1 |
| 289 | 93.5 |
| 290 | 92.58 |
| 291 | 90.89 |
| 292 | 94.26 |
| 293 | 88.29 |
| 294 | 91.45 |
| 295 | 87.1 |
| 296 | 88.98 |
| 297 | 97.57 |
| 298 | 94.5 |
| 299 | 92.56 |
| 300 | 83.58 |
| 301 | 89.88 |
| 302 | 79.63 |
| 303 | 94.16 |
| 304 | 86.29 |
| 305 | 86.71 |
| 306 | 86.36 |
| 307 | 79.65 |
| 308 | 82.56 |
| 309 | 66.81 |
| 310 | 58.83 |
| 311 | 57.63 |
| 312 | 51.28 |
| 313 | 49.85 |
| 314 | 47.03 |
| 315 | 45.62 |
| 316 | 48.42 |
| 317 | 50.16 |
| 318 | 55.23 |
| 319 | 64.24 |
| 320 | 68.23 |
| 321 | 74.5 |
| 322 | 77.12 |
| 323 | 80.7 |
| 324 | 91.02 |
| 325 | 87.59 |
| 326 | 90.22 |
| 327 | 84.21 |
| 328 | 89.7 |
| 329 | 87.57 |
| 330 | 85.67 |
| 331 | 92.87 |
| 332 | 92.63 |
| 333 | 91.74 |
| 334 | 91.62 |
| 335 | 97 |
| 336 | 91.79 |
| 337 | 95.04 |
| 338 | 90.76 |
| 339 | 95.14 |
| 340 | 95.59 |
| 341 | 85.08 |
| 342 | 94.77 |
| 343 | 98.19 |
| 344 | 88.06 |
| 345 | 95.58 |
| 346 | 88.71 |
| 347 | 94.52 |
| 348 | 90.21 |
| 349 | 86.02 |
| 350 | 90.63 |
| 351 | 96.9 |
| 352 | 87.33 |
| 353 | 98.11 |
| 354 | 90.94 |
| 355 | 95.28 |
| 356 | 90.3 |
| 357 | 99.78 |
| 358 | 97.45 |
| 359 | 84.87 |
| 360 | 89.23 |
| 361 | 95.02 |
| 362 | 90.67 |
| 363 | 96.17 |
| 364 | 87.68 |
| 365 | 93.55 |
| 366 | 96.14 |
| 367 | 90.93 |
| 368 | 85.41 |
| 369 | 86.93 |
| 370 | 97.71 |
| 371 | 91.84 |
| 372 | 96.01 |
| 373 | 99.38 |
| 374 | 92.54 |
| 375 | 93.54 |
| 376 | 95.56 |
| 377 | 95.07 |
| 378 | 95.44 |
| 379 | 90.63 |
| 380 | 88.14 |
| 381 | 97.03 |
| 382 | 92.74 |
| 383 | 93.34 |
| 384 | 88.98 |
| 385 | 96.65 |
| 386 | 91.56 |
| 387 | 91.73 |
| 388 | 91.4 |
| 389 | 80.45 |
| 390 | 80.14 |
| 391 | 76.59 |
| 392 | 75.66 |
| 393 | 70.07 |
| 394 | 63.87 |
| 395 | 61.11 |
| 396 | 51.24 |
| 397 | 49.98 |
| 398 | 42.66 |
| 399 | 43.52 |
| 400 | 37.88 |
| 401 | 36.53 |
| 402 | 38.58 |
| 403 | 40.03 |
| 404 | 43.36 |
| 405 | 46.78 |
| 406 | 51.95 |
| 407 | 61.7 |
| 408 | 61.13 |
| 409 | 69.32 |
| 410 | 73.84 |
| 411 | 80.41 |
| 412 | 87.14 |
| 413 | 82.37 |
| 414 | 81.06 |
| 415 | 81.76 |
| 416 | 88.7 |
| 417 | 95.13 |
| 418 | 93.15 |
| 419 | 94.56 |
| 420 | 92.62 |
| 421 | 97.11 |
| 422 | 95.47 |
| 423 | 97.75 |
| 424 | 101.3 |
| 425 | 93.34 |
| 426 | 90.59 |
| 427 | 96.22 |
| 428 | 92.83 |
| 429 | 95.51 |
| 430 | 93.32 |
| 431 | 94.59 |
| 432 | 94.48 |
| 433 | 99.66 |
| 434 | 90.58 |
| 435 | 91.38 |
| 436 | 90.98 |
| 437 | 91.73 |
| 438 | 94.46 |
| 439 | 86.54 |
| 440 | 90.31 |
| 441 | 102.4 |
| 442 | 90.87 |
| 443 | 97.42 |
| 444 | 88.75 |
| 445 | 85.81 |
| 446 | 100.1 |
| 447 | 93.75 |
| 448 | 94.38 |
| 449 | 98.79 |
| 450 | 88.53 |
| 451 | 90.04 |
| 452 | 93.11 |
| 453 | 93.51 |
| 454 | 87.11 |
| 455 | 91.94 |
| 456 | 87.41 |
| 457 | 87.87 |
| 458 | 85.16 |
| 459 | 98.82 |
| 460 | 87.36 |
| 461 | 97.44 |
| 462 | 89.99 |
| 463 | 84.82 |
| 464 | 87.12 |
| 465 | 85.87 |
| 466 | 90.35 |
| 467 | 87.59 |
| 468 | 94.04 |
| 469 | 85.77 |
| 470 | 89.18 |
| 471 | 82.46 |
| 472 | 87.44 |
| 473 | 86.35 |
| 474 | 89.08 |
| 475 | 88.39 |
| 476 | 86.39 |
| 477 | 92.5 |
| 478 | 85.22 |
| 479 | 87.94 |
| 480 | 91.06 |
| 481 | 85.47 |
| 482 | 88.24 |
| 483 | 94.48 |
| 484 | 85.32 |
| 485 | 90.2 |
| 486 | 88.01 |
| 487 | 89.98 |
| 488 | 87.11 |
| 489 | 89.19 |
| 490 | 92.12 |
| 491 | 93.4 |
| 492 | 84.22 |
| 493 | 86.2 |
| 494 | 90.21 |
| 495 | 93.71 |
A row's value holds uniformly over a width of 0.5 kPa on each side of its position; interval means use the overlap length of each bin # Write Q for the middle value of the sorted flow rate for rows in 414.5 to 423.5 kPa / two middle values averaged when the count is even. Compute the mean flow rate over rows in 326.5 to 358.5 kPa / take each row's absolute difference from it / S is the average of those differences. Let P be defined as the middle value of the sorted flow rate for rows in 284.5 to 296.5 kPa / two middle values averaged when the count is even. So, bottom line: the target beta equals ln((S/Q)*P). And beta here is 1.2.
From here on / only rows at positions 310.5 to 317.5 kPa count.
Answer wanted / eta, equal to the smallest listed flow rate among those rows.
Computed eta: 45.62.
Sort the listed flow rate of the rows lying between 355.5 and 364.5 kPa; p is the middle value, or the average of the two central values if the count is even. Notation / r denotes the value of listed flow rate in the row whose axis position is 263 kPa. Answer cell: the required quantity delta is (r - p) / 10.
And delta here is -1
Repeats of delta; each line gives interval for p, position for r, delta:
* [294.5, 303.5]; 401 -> -5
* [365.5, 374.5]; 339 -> 0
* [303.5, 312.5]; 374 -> 1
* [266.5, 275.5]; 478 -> 1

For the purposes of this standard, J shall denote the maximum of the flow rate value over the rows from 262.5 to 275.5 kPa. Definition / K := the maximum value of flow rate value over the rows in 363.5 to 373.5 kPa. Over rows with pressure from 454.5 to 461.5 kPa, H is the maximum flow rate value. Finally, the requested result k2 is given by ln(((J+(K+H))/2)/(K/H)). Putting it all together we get 4.95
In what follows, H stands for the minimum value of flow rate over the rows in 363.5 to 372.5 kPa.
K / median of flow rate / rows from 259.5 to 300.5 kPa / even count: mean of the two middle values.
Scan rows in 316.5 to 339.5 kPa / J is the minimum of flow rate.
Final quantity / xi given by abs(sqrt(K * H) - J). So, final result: 35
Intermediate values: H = 85.41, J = 50.16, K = 84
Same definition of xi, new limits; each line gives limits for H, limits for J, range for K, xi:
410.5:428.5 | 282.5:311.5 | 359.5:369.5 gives 28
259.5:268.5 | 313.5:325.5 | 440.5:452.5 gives 37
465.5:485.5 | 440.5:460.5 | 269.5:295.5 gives 1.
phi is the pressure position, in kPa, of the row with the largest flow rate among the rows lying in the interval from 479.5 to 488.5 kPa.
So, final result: 483 kPa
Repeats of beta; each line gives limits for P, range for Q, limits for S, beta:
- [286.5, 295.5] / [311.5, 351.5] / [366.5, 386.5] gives 1.1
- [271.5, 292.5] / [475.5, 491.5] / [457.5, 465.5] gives 1.4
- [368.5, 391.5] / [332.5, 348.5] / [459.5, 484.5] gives 1.0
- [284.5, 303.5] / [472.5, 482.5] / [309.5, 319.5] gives 1.6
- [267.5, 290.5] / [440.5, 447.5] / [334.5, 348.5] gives 1.1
